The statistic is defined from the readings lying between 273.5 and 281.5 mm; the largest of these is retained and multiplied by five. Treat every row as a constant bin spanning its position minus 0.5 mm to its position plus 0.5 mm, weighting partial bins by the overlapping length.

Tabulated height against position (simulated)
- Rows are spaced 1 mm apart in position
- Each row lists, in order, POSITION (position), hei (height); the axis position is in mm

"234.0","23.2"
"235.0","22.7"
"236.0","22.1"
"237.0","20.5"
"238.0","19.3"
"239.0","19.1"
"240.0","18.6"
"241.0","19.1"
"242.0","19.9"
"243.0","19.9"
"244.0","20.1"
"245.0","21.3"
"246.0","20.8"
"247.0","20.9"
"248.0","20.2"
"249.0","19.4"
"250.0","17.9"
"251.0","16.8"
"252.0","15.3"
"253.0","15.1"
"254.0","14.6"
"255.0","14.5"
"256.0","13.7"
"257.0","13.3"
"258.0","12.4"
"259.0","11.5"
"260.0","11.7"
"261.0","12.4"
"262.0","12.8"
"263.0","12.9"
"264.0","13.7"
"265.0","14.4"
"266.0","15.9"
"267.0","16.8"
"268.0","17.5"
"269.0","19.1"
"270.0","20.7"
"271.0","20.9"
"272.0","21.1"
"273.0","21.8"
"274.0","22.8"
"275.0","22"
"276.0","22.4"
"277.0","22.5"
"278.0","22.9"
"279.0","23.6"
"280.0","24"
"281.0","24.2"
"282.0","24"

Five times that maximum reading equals 121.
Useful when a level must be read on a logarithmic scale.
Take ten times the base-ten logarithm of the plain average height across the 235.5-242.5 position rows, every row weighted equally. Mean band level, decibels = 13.0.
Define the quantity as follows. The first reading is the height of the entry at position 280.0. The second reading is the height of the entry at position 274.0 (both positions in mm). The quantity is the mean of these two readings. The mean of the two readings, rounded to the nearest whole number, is 23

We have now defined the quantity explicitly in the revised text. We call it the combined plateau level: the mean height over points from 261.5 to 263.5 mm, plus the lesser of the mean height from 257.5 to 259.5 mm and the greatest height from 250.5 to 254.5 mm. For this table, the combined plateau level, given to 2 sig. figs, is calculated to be 25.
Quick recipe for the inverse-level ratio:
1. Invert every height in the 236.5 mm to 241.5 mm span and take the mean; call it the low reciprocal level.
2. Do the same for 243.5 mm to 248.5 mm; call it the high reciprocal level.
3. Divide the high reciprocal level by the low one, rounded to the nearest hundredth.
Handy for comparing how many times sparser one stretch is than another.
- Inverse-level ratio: 0.93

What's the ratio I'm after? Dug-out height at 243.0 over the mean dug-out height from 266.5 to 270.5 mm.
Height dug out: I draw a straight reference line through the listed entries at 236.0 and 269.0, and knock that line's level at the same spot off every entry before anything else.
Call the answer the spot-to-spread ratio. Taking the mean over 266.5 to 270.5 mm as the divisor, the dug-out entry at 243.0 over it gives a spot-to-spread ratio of 2.5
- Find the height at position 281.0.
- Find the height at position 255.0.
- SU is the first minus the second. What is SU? 10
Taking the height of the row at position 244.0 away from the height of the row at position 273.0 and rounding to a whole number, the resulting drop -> 2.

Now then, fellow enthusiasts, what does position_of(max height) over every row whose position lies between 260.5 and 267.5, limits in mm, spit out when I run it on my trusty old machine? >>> 267.0 mm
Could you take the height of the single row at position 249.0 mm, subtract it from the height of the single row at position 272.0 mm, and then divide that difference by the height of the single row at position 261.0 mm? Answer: 0.14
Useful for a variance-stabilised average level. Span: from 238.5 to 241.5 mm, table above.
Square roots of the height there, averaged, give 4.35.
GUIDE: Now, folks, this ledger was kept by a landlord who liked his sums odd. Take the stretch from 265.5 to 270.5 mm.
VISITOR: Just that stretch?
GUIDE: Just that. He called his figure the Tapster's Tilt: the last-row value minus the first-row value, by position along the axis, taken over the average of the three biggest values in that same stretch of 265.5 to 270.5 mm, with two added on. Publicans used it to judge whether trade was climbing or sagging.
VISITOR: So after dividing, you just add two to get 2.25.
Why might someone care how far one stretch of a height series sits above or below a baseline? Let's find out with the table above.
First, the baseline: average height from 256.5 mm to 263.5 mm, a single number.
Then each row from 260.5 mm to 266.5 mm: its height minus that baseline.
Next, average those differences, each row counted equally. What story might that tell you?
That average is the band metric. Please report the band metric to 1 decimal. 1.3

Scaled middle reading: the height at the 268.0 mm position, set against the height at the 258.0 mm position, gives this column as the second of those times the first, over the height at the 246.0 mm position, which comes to 10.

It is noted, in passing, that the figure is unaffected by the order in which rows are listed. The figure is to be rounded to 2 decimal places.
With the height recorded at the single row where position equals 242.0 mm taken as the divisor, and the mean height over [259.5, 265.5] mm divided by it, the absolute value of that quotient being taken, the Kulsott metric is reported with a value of 0.65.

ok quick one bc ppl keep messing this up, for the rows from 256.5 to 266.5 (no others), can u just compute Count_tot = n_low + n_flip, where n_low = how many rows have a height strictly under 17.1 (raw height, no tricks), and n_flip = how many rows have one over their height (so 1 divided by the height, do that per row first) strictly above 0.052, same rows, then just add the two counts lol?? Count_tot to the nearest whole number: 20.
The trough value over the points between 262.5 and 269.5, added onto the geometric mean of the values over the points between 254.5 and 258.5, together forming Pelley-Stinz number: 26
